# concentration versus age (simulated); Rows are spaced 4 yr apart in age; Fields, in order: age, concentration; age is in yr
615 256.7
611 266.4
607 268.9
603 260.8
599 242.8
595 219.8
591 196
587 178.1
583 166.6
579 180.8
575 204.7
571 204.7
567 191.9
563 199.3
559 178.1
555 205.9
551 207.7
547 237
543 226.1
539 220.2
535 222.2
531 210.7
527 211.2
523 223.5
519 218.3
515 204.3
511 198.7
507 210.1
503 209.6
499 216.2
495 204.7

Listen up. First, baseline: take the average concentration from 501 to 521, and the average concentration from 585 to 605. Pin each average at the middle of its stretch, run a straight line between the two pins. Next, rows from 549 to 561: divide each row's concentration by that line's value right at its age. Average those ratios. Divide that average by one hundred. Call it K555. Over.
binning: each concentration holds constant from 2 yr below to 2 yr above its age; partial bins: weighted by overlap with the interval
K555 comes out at 0.0092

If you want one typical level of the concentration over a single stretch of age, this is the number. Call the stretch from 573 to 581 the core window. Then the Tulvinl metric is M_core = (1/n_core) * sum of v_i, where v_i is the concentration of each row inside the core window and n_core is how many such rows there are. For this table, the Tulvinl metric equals 193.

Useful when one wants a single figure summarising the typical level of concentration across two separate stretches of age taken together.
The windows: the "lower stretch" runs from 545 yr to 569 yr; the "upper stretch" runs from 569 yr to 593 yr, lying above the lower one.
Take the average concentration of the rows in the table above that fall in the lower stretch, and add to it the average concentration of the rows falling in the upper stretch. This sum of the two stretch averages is 392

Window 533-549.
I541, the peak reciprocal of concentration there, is 0.0045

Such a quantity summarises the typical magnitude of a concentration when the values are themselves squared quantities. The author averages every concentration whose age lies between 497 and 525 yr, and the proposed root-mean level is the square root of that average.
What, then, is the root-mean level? 14.5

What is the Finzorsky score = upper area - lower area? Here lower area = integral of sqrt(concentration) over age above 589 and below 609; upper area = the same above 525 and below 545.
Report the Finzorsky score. -12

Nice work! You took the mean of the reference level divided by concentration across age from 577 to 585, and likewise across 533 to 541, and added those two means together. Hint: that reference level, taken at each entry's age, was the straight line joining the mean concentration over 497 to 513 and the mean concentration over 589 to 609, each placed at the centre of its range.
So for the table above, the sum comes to 2.33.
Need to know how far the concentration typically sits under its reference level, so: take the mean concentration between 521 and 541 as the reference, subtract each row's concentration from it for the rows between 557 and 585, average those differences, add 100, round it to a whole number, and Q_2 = 128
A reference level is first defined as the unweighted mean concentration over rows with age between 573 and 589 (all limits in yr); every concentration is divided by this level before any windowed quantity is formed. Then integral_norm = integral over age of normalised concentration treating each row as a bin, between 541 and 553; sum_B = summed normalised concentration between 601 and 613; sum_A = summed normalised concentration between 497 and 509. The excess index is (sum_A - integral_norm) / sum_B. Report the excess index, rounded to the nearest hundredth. -2.57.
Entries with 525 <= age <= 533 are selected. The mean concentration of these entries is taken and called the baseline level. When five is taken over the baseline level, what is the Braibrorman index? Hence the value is 0.0237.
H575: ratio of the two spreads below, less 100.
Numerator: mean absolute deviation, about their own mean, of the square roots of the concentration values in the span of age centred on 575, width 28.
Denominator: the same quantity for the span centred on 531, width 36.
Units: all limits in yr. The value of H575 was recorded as -98.2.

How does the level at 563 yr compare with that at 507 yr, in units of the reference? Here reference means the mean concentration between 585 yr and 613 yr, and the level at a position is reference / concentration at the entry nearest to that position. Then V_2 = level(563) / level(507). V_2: 1.05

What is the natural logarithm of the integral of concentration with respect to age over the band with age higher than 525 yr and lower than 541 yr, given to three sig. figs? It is 8.15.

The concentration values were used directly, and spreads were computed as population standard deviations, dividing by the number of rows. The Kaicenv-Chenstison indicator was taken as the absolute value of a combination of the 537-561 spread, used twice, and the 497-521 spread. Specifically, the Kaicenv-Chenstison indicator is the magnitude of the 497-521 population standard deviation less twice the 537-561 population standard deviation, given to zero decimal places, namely 31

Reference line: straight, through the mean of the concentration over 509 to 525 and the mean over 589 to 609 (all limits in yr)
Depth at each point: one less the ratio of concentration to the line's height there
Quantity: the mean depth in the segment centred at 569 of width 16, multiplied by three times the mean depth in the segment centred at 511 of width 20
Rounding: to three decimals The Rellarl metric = 0.002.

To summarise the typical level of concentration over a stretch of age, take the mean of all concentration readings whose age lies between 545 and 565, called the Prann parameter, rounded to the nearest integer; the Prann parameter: 206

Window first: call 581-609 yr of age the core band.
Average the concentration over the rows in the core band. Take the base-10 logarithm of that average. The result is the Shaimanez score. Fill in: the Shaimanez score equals 2.34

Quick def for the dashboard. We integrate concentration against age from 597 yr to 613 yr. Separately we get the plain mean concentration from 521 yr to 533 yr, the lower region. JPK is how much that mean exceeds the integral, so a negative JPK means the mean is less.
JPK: -3940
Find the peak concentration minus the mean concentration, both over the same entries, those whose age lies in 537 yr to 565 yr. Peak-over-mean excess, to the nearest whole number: 26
